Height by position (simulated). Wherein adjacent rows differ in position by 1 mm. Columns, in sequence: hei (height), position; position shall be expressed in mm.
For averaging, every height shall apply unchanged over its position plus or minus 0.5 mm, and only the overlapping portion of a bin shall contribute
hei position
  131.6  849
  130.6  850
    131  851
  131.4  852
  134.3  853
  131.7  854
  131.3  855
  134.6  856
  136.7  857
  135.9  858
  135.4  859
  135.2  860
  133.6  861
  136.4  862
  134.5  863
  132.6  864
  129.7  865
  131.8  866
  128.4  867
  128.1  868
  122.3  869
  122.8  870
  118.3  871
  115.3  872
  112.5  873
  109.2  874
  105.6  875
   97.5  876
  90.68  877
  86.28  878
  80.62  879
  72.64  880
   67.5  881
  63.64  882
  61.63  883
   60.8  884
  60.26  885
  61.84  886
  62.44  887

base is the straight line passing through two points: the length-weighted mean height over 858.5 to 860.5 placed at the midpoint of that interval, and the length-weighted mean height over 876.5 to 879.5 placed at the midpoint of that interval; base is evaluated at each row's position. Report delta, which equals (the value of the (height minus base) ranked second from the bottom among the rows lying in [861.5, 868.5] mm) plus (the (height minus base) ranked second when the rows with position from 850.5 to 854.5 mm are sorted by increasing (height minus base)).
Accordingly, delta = -15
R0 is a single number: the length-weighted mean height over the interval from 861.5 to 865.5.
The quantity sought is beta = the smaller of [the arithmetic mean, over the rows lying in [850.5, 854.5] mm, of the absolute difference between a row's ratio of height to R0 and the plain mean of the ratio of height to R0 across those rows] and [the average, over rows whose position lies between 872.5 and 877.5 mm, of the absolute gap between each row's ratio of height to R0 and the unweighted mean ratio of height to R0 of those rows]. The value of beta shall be 0.008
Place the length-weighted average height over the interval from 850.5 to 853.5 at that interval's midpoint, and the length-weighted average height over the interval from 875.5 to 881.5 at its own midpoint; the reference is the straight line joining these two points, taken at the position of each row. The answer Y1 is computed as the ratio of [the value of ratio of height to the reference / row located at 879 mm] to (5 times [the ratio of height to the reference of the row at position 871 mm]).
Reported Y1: 0.16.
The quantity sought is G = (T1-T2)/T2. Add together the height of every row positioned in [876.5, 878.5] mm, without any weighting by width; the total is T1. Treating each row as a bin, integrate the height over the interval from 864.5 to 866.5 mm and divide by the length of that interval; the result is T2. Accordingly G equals 0.4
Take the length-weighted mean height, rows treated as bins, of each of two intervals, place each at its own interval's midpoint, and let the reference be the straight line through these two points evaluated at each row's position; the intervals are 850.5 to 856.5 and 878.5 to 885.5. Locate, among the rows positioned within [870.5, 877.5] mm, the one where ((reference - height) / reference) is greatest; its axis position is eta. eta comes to 877 mm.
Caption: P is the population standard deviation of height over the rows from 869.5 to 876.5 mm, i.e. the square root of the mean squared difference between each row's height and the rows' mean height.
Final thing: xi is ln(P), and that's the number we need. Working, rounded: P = 7.80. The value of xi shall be 2.1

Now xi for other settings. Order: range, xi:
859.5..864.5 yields 0.3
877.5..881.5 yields 2.0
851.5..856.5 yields 0.4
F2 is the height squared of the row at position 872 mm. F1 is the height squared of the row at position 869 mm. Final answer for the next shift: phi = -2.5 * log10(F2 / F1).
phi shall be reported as 0.13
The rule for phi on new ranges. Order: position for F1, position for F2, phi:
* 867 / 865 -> -0.02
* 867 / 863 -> -0.10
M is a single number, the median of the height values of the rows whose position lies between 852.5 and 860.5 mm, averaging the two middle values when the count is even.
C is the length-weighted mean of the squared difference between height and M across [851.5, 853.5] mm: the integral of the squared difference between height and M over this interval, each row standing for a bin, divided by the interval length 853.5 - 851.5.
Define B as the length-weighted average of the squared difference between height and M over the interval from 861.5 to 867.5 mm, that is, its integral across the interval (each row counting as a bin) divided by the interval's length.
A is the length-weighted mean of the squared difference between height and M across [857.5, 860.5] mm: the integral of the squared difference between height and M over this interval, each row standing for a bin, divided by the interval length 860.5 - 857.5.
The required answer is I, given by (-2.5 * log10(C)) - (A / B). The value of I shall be -2.0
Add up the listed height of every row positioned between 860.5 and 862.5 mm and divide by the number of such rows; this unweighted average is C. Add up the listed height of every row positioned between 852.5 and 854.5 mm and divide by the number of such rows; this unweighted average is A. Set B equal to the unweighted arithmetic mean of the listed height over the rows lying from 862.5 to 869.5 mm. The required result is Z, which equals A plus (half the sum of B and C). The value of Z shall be 265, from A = 133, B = 130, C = 135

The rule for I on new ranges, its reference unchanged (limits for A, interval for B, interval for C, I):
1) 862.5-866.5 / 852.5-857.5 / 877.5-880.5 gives -10.7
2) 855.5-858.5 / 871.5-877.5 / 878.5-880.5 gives -8.8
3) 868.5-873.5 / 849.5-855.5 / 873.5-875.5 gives -32.5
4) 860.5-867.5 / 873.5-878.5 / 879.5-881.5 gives -9.1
